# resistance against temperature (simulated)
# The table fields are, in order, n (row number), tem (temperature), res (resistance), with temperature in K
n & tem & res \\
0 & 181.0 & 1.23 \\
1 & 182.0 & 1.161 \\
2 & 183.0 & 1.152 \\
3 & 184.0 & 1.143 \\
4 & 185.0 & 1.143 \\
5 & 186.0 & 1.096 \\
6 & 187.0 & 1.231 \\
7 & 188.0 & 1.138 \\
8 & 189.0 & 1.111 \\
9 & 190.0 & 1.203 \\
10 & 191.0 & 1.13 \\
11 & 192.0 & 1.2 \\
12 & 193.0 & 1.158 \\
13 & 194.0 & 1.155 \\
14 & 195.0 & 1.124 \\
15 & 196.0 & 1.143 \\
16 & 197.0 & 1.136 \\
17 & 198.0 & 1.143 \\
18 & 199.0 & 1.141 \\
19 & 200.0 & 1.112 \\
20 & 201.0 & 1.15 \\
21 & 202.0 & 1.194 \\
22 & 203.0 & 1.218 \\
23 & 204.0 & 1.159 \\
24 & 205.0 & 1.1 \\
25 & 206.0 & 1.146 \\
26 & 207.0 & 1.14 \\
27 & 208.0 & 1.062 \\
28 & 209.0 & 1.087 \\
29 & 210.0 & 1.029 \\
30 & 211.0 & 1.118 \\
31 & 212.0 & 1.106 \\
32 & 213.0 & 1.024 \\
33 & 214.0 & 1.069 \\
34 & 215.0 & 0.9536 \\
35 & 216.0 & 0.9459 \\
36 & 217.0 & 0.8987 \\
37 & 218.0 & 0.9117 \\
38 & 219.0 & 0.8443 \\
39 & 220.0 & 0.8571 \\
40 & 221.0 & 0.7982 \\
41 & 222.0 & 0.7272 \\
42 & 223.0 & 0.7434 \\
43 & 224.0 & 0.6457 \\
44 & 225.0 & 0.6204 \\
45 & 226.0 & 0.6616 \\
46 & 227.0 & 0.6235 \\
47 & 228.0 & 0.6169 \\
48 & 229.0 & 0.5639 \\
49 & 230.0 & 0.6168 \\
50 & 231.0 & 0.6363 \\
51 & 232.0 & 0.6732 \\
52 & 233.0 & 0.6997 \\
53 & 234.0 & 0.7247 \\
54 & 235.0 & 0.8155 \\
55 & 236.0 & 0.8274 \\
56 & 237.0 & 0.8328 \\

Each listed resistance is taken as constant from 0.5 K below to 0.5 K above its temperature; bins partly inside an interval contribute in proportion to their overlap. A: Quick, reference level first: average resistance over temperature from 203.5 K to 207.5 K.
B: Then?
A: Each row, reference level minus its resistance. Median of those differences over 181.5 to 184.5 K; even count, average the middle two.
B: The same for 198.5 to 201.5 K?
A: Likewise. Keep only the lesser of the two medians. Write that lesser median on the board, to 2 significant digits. -0.016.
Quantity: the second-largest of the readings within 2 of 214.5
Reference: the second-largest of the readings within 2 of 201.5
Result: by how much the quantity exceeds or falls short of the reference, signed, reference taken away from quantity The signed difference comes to -0.17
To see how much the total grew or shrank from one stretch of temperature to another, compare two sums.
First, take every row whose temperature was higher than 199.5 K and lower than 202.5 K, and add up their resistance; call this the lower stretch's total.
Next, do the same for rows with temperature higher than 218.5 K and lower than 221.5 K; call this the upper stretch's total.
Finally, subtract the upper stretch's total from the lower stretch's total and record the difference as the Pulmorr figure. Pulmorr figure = 1.0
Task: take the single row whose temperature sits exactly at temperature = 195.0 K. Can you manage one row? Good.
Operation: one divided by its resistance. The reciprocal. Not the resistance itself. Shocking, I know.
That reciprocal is 0.89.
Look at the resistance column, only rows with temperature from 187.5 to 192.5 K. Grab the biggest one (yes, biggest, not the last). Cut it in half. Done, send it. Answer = 0.60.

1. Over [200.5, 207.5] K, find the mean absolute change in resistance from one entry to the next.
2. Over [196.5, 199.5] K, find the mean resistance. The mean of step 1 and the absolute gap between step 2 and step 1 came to 0.57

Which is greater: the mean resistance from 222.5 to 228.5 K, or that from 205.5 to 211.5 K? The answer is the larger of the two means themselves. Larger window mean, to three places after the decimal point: 1.097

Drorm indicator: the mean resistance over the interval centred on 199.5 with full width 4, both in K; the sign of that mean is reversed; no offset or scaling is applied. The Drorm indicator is -1.14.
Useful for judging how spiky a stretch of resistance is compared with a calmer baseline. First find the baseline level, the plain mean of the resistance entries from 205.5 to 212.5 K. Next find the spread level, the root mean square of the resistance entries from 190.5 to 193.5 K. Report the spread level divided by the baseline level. 1.1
